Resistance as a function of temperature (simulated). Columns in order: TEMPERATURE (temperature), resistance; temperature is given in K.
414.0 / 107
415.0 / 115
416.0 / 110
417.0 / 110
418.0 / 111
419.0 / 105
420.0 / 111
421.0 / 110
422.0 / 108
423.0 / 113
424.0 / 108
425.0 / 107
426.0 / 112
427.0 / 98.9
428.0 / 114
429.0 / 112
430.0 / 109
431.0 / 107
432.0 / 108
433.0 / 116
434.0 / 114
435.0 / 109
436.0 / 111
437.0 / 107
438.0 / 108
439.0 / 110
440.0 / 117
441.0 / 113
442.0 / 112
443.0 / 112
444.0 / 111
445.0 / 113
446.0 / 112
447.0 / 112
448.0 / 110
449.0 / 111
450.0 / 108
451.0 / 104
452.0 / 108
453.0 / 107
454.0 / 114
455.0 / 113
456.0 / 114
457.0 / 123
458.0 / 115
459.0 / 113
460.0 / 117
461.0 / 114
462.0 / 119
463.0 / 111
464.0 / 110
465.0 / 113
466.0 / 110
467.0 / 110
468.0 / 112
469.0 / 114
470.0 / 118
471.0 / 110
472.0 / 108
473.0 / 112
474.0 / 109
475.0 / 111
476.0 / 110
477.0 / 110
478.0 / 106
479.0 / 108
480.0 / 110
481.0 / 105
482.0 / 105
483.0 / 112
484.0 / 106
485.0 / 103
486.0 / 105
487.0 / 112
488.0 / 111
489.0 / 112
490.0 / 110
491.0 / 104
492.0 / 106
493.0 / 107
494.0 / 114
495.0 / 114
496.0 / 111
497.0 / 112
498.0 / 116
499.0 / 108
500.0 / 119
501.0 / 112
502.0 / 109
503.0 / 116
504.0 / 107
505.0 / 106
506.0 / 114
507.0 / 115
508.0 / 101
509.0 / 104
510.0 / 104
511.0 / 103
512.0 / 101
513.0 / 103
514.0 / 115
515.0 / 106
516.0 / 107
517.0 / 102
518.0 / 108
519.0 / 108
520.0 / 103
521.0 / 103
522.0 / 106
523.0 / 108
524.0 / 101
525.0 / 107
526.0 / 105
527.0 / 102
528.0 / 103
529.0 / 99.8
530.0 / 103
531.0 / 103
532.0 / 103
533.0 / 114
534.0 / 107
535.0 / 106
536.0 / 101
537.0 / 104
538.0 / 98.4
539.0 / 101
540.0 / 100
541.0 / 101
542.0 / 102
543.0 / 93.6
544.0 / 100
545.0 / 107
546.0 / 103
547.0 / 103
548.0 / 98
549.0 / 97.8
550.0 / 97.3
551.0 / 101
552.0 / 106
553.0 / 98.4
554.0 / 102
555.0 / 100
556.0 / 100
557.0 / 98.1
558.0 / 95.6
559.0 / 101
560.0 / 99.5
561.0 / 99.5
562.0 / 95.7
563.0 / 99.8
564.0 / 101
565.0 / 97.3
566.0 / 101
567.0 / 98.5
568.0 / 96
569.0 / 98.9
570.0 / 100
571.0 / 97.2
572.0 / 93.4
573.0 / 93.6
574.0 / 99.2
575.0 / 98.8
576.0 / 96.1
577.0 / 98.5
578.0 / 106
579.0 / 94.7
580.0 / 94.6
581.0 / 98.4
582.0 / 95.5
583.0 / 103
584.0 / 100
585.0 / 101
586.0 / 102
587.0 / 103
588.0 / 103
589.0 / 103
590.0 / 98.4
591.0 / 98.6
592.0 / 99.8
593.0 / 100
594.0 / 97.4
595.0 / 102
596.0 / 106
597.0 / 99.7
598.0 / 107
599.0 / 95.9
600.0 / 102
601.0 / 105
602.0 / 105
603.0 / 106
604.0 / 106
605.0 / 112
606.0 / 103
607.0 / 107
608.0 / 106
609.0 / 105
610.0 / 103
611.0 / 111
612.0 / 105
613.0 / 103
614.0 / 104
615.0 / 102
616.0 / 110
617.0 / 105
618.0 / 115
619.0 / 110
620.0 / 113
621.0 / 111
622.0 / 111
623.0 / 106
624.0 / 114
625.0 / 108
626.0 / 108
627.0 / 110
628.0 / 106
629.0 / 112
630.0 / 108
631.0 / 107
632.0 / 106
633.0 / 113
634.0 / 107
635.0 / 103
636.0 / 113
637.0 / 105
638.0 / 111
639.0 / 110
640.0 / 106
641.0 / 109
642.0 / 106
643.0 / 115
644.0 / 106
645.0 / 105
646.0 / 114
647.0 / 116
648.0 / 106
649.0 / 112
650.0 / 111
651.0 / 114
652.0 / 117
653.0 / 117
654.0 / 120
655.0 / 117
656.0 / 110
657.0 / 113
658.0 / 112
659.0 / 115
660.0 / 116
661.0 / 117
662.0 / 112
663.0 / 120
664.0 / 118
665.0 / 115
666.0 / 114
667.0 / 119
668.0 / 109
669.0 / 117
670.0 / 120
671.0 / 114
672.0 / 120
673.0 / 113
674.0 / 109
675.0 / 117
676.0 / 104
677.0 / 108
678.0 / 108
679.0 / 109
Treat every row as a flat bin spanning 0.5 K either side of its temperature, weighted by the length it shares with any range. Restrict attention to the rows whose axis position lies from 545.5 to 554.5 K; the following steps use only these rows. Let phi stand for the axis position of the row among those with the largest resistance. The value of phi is 552.0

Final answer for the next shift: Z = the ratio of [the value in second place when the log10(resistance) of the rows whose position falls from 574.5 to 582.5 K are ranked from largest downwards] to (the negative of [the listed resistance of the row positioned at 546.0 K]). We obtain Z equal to -0.0194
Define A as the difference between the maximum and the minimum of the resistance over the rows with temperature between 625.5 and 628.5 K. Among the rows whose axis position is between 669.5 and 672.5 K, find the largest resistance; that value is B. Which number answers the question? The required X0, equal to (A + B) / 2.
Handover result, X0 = 62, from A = 4.0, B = 120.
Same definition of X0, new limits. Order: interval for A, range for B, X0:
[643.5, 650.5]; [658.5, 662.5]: 64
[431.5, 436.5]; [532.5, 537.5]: 61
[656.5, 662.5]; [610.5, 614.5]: 58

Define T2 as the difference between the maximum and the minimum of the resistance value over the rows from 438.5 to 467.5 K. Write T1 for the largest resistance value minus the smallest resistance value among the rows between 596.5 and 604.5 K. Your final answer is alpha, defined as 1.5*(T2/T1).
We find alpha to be 2.6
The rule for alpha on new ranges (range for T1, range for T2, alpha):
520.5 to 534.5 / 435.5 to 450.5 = 1.1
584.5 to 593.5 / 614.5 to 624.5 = 4.2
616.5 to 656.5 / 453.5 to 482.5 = 1.6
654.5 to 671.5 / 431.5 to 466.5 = 2.6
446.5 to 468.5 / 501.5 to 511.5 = 1.2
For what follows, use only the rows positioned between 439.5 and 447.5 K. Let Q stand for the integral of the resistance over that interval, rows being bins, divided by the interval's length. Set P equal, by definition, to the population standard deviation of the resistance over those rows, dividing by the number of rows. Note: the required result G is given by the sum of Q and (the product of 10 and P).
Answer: 130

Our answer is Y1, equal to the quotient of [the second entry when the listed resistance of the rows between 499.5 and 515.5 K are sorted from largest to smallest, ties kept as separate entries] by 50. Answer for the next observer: 2.32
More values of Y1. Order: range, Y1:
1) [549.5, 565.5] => 2.04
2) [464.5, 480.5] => 2.28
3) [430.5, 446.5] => 2.32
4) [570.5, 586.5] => 2.06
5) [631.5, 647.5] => 2.30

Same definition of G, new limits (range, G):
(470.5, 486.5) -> 135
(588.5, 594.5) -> 117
